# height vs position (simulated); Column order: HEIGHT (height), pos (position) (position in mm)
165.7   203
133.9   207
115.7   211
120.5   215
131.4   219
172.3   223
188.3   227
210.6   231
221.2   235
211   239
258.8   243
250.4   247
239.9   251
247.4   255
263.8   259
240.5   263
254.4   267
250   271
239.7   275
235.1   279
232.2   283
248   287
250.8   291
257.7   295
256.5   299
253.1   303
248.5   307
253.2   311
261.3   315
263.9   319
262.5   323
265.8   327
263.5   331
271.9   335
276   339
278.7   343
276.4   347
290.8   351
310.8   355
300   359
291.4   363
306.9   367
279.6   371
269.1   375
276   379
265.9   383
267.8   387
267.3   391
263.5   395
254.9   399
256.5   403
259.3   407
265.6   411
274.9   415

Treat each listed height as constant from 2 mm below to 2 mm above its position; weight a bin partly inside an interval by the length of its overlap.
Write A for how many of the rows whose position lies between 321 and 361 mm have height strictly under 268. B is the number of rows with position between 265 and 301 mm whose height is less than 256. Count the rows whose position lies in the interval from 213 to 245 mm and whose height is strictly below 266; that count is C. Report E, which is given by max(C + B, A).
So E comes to 15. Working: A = 3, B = 7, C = 8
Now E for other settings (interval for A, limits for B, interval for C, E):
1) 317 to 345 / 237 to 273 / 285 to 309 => 13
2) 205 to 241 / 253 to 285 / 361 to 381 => 9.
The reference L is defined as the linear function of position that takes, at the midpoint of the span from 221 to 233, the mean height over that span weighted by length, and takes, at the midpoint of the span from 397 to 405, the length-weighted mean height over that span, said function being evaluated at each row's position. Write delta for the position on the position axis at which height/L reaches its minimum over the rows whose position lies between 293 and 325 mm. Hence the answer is 307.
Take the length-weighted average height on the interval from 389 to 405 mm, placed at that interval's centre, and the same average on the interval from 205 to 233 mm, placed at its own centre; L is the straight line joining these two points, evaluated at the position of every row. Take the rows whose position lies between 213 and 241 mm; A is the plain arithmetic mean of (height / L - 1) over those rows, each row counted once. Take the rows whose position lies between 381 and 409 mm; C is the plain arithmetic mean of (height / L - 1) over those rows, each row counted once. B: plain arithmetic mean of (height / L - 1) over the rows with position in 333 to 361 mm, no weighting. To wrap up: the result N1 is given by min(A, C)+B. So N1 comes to 0.254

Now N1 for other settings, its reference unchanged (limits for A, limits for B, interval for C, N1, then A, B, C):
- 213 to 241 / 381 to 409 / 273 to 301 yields 0.140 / 0.13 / 0.012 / 0.26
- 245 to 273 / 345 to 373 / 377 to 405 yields 0.267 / 0.41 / 0.236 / 0.03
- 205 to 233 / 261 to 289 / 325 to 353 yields 0.295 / -0.01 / 0.300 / 0.22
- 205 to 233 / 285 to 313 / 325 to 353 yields 0.249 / -0.01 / 0.254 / 0.22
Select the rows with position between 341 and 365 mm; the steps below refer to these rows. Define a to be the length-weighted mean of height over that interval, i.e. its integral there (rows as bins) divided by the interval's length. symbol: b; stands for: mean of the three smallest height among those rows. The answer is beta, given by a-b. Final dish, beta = 9.4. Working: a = 291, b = 282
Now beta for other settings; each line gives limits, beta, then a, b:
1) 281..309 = 6.6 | 250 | 243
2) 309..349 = 8.3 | 267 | 259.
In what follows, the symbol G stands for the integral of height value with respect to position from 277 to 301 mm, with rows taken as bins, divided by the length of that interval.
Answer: 247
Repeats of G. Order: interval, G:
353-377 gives 293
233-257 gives 238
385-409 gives 262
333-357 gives 284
